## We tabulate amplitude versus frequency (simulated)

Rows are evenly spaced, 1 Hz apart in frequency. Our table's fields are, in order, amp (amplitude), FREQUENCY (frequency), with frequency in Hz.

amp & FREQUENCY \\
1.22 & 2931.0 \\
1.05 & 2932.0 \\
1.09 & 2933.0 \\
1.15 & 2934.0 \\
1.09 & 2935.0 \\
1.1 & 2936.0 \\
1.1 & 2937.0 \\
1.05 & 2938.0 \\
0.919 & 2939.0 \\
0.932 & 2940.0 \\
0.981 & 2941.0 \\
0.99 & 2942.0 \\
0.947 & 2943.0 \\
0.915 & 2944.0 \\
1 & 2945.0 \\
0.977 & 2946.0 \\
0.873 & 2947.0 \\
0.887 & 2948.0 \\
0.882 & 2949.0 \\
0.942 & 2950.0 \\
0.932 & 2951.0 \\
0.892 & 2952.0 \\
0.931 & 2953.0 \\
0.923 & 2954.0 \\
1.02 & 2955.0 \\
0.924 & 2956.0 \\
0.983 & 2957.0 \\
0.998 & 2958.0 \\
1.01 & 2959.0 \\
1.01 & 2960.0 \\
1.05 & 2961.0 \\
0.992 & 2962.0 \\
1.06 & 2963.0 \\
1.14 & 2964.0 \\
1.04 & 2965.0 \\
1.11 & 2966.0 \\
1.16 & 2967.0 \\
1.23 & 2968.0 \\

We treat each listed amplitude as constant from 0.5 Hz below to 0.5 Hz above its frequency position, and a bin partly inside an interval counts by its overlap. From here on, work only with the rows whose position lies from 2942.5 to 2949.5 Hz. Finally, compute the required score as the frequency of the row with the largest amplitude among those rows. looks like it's 2945.0 Hz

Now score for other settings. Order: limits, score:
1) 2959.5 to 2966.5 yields 2964.0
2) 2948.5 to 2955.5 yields 2955.0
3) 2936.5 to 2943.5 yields 2937.0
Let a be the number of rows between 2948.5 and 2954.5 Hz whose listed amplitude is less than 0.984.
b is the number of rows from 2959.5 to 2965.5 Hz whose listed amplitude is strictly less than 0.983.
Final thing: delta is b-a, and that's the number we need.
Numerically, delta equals -6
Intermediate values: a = 6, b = 0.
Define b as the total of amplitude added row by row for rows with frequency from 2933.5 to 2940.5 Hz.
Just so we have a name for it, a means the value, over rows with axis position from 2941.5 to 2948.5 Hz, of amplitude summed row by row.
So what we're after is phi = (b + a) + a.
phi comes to 20.5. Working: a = 6.59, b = 7.3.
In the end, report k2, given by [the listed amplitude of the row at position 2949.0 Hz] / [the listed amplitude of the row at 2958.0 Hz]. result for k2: 0.88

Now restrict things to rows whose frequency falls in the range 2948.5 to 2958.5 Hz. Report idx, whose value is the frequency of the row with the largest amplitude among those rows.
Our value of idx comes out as 2955.0 Hz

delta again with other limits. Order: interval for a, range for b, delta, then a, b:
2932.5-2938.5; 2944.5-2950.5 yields 5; 0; 5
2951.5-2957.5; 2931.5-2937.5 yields -5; 5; 0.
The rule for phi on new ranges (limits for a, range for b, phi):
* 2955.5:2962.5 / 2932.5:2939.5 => 21.4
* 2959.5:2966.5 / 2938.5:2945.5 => 21.5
